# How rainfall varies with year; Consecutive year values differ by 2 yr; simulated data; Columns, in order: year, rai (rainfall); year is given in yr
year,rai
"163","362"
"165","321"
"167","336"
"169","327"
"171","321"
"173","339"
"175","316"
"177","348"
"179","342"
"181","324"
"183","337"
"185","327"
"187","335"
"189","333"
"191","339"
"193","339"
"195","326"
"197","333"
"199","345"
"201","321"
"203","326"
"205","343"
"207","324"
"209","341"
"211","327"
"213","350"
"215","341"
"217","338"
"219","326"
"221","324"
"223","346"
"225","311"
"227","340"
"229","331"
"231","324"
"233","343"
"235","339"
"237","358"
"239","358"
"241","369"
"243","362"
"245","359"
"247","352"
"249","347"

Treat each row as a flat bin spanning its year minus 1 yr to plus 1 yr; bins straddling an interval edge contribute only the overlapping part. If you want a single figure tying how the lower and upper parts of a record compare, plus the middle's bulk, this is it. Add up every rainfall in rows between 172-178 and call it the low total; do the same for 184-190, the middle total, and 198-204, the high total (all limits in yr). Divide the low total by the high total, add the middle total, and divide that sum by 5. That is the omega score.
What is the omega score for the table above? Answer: 199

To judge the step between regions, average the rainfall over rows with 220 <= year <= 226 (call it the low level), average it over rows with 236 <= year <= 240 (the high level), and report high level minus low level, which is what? 31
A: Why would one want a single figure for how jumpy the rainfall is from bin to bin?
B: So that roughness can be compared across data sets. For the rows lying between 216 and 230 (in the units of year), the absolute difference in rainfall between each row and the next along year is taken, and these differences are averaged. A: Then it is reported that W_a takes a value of 18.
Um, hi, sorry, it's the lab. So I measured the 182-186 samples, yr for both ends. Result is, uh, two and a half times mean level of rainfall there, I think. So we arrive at 830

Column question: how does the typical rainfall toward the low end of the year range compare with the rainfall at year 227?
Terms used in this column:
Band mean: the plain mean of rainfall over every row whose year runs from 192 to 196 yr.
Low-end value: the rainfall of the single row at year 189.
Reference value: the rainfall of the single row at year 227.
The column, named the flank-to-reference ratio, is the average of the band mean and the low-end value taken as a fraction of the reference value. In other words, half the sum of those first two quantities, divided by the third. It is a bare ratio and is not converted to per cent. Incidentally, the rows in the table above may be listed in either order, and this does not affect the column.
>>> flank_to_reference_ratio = 0.98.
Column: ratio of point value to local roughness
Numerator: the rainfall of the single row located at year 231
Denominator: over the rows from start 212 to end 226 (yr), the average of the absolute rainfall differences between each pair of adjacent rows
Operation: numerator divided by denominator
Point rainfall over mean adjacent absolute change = 23.4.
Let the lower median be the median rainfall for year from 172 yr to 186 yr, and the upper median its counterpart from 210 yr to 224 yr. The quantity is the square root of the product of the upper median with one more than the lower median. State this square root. 338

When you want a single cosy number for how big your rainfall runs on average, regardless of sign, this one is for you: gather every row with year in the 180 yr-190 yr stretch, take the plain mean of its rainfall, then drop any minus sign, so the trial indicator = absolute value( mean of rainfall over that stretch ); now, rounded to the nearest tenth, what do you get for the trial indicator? 331.2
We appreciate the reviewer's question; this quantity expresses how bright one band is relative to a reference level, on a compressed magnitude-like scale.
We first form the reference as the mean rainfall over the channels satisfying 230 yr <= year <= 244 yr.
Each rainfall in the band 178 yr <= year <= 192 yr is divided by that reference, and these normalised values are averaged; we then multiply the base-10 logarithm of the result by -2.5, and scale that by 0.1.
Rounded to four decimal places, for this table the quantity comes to 0.0053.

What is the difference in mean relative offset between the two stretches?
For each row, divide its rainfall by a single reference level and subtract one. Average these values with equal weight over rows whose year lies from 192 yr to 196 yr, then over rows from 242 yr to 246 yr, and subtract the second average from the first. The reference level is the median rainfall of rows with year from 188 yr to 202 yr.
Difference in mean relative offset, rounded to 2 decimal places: -0.08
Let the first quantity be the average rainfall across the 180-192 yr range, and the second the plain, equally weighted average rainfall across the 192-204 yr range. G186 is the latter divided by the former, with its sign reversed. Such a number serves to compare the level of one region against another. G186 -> -1.00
